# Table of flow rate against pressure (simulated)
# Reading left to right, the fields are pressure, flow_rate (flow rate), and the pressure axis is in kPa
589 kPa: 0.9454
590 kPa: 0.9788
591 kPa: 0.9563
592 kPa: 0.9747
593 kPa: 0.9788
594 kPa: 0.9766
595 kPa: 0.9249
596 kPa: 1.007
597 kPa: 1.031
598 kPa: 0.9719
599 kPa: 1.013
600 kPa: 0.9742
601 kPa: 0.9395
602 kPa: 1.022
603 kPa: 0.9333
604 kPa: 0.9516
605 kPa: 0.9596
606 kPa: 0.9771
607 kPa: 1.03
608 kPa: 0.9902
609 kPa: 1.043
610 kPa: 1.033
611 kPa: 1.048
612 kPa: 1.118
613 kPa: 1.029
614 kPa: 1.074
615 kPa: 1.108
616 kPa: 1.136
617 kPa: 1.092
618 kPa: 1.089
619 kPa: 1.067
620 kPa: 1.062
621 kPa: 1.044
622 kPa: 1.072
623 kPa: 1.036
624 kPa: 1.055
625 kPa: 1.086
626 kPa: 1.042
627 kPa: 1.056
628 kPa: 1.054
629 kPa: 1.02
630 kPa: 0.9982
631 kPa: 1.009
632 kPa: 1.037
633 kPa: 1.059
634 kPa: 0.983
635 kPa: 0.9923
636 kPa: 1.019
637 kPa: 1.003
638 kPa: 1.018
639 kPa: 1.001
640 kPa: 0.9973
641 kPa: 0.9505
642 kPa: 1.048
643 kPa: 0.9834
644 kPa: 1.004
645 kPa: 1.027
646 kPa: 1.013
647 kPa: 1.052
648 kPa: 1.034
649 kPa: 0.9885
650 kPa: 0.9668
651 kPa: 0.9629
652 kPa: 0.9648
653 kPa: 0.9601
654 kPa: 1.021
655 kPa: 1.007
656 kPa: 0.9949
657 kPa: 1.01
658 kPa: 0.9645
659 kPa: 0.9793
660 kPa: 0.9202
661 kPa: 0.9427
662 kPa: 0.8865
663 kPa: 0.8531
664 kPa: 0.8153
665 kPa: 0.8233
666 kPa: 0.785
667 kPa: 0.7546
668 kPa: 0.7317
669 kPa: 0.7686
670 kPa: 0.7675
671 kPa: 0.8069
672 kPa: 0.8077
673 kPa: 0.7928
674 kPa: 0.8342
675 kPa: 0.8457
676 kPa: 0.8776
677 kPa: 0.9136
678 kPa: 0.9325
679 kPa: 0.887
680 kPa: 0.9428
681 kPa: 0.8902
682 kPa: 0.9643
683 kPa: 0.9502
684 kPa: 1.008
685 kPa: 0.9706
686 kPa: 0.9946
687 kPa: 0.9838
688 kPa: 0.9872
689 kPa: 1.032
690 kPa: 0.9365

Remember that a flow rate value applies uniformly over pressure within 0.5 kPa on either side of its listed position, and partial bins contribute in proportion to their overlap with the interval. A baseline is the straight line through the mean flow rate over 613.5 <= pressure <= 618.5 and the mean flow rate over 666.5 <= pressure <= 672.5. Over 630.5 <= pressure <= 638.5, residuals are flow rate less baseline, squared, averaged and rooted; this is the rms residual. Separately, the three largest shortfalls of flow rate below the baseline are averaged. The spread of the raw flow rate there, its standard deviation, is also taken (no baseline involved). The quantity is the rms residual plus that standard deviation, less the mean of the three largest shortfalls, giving 0.06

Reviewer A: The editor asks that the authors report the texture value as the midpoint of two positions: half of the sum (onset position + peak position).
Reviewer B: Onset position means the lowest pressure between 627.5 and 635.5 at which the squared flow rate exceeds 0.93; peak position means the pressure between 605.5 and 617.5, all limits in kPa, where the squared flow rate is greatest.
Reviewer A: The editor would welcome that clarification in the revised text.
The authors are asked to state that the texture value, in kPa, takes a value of 622.0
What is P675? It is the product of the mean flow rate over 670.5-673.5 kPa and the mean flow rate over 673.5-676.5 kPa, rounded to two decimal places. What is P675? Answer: 0.68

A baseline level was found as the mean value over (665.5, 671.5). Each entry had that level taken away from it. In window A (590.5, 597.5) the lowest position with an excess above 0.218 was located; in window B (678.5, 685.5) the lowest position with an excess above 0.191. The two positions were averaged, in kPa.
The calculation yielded 639.0 kPa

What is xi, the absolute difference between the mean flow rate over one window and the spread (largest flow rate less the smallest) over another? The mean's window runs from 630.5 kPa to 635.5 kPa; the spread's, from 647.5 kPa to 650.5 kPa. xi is 0.95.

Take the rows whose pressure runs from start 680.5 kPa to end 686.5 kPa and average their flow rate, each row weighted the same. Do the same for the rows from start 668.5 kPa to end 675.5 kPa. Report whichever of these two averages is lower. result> 0.80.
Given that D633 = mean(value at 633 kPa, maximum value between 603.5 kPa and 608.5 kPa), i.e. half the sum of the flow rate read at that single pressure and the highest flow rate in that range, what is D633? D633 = 1.04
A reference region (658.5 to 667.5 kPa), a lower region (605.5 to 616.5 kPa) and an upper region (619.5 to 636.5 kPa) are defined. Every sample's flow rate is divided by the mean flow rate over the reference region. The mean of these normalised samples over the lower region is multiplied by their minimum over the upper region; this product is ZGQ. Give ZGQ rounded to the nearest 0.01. 1.39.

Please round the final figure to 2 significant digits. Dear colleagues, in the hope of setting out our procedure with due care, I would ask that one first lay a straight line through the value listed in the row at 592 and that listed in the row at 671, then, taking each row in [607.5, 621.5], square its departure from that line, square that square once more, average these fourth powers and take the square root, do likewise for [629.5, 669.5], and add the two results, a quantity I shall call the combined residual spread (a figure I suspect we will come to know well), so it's 0.043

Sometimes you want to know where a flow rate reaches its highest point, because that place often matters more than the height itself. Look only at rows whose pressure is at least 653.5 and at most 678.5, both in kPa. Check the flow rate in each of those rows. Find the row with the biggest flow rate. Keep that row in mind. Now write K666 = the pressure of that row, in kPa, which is 654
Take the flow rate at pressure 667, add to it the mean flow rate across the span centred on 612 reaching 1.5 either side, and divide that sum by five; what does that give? 0.36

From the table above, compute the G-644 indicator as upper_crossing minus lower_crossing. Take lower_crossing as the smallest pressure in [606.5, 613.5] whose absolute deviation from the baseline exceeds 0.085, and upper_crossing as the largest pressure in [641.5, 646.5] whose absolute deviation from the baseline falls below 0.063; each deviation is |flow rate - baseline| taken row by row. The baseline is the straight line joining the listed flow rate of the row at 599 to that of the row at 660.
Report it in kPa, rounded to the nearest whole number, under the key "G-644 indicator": 32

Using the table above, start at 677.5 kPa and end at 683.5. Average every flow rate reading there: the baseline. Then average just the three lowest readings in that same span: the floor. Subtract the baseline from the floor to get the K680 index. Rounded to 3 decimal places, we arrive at -0.025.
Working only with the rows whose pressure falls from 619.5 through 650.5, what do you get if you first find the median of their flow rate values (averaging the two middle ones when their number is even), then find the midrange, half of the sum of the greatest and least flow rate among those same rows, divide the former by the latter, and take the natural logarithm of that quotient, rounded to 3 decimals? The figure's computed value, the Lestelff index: 0.002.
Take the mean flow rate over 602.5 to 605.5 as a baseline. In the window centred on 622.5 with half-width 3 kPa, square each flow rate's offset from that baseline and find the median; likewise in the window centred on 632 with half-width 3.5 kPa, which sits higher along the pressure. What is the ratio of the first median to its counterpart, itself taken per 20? 0.16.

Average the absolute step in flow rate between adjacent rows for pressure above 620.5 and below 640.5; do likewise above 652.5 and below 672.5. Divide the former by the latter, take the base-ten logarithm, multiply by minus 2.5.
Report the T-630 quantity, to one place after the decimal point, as 0.2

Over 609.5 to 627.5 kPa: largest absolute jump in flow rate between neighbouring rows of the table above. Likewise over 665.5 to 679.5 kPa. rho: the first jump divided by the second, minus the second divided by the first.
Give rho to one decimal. 1.4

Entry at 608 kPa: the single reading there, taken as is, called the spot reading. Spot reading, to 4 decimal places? 0.9902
